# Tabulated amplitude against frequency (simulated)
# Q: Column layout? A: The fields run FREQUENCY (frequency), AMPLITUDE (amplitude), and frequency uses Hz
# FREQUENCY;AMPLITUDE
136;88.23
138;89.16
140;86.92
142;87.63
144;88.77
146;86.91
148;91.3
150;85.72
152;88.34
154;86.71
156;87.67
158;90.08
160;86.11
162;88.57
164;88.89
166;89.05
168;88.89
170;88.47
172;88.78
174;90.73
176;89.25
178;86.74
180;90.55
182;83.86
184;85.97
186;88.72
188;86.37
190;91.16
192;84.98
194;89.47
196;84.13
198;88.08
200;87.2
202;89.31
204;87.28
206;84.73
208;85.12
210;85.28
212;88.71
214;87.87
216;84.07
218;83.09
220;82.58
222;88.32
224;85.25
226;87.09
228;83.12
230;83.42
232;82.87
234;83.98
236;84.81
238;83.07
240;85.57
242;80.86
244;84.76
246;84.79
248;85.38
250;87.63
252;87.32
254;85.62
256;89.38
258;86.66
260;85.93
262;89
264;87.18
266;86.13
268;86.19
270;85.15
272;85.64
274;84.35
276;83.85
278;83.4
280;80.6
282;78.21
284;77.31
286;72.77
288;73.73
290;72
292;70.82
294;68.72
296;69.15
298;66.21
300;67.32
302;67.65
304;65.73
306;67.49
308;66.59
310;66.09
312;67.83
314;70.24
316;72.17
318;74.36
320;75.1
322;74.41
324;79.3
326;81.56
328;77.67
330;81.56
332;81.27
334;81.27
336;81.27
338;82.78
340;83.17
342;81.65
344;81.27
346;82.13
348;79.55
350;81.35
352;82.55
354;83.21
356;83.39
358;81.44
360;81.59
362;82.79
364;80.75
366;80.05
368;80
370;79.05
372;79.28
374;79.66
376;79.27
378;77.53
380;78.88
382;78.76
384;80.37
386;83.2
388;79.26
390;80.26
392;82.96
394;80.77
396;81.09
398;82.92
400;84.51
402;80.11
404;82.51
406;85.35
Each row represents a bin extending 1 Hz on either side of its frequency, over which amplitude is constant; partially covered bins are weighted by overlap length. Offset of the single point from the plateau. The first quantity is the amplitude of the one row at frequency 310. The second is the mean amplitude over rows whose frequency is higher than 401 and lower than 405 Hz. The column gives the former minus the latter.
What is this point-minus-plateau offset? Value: -15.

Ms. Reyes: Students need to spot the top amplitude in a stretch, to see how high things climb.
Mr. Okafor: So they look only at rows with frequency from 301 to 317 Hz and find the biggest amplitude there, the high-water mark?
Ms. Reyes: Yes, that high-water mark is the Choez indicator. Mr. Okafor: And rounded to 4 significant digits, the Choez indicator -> 72.17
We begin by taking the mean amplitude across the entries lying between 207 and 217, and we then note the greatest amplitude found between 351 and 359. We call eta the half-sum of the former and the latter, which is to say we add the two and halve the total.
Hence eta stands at 84.8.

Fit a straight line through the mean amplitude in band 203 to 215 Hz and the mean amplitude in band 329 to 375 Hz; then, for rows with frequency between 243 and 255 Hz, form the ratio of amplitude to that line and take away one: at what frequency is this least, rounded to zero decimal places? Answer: 244 Hz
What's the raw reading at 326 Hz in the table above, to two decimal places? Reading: 81.56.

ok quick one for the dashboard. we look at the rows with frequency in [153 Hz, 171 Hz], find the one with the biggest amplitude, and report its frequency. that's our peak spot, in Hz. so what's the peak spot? 158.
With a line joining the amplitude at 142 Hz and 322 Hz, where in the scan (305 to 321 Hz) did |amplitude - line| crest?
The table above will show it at 310 Hz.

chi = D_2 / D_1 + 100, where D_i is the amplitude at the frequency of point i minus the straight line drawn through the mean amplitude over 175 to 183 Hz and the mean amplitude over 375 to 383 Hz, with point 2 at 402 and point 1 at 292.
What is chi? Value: 100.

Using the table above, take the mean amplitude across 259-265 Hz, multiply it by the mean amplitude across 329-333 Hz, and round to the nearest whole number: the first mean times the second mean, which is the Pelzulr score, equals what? 7113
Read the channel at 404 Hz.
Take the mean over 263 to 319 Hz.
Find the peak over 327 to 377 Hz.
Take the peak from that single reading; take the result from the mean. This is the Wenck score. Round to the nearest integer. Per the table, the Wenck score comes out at 76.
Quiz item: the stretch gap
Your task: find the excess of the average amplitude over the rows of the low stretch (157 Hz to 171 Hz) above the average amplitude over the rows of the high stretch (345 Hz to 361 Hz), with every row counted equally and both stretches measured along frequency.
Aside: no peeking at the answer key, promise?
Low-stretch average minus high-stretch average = 7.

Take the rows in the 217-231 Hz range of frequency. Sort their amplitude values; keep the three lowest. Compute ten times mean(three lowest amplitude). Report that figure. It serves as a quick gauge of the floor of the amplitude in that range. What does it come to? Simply 829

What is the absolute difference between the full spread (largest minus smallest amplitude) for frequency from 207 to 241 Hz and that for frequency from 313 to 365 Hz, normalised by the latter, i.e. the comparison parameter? 0.53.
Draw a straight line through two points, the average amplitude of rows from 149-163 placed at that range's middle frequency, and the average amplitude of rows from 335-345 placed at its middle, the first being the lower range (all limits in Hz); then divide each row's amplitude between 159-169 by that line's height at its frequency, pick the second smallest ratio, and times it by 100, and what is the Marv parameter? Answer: 101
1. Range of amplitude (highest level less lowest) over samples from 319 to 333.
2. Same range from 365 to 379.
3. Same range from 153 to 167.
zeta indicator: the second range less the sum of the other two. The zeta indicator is -9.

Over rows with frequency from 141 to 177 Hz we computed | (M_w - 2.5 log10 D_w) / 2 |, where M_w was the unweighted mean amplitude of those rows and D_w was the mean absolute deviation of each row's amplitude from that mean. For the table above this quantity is 44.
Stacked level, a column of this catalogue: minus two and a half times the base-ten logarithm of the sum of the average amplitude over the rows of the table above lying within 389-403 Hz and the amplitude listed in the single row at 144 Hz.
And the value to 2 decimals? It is -5.58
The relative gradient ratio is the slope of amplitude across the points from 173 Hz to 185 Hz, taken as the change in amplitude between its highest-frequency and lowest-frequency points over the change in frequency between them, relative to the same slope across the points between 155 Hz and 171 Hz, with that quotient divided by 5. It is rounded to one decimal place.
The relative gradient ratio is -1.7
